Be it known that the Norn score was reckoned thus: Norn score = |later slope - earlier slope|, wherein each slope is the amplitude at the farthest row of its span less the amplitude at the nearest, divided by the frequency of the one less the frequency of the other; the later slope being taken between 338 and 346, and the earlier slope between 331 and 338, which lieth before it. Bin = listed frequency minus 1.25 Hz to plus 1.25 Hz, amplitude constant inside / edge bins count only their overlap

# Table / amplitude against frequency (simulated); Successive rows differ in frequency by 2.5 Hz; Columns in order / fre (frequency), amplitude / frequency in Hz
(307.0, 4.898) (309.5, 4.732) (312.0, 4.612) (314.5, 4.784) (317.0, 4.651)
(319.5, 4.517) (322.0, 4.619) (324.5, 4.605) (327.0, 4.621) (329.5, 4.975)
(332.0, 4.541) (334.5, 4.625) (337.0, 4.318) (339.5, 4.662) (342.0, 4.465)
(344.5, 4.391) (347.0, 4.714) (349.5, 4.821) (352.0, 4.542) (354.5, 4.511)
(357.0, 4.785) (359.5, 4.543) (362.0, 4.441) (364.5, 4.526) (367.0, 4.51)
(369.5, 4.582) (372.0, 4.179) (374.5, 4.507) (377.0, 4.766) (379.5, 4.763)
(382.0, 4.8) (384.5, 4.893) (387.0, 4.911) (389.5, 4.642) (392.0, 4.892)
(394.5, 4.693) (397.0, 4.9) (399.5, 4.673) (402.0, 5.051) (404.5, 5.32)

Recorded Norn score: 0.010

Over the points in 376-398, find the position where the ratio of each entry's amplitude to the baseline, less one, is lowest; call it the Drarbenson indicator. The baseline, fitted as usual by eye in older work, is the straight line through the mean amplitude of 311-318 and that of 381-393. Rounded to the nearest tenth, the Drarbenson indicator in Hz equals 389.5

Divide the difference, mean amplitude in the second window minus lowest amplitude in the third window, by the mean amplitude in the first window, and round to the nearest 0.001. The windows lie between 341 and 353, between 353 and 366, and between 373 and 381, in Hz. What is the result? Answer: 0.012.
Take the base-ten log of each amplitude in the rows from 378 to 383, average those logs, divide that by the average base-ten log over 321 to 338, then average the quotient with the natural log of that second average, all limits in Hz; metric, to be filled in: 0.307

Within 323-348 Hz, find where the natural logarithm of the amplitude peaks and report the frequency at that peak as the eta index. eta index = 329.5 Hz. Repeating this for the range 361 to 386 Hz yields 384.5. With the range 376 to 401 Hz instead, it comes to 387.0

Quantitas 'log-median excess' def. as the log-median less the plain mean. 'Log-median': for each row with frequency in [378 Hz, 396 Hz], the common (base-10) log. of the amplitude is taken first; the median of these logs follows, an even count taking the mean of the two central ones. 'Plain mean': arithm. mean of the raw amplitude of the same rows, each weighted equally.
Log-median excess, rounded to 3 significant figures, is -4.12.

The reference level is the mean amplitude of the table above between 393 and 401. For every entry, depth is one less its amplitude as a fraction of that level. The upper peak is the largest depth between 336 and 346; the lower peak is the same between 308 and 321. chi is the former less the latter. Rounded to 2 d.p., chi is 0.04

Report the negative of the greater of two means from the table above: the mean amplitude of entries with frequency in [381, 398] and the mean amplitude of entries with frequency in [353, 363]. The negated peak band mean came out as -4.82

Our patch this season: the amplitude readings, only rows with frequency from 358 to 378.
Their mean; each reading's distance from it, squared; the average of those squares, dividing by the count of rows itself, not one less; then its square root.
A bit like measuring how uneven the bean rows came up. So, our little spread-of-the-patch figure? 0.15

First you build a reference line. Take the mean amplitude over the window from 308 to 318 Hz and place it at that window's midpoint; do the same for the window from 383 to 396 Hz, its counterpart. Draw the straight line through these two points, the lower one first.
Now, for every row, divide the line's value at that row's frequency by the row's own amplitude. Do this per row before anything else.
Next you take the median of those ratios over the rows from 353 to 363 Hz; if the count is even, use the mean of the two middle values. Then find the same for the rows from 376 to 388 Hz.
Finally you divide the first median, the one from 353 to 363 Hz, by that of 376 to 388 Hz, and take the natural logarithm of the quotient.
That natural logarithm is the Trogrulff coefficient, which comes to 0.05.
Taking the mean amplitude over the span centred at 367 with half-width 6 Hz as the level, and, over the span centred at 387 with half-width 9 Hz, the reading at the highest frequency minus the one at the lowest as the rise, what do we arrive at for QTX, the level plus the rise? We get 4.4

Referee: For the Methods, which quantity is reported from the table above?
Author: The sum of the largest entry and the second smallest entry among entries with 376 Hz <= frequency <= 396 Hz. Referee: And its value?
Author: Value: 9.60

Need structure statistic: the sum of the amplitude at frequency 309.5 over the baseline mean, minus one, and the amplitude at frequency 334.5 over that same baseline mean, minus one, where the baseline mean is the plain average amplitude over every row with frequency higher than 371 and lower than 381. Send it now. 0.05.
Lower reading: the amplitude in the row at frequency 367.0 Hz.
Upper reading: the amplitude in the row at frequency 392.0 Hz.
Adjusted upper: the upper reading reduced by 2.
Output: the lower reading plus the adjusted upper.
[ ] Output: 7.40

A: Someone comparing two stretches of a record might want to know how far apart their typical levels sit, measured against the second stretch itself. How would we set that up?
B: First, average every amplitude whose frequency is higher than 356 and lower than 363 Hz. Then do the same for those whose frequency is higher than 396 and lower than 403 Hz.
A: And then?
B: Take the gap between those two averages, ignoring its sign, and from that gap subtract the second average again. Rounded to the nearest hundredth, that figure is -4.59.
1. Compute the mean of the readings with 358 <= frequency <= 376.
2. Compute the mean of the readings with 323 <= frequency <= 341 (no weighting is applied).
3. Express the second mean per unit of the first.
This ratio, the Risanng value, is 1.03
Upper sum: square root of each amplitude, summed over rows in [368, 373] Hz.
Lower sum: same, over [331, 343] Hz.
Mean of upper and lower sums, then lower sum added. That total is 18.0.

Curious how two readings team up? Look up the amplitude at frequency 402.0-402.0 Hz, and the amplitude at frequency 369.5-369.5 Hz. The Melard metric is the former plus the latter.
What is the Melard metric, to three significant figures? 9.63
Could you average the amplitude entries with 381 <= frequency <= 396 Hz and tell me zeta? 4.81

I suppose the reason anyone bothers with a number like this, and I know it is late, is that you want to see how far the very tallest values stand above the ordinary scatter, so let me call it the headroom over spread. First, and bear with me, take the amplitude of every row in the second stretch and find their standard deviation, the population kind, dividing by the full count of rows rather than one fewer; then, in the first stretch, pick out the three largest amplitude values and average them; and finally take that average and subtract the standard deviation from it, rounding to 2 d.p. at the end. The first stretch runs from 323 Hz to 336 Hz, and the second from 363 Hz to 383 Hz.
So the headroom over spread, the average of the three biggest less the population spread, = 4.55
